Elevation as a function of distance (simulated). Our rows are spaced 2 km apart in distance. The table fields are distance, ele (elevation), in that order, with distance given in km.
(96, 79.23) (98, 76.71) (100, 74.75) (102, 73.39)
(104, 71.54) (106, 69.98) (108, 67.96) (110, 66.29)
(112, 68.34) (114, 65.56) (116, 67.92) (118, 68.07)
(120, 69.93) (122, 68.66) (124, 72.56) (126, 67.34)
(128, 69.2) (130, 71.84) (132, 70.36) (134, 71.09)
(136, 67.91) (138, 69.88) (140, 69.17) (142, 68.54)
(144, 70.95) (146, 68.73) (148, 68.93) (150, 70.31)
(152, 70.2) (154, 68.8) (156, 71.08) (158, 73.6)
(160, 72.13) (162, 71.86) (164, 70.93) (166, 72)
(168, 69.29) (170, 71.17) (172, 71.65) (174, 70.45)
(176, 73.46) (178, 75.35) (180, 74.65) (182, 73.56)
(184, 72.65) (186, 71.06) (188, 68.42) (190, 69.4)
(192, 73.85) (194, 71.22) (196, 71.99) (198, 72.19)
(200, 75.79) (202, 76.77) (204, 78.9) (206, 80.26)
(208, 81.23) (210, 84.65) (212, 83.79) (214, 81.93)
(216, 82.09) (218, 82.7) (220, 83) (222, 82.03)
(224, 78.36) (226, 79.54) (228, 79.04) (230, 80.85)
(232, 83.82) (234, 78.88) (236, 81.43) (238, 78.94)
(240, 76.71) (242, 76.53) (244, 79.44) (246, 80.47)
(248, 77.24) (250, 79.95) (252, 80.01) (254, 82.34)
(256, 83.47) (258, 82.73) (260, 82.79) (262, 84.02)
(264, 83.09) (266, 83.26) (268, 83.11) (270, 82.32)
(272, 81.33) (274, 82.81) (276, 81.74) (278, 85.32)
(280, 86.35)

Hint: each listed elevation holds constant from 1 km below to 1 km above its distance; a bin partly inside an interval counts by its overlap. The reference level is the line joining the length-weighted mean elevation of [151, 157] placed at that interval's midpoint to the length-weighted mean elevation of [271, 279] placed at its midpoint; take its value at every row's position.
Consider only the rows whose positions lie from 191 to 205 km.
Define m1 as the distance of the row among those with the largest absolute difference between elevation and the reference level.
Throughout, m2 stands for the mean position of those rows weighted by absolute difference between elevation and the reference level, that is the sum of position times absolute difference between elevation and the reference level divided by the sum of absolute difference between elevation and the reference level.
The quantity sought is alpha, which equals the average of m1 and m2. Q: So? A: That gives 201.4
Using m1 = 204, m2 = 198.8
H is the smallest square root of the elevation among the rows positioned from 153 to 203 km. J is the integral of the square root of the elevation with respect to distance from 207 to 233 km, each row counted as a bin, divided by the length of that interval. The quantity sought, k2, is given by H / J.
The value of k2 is 0.91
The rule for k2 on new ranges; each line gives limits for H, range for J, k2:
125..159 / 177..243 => 0.93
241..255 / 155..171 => 1.03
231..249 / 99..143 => 1.05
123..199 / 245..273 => 0.91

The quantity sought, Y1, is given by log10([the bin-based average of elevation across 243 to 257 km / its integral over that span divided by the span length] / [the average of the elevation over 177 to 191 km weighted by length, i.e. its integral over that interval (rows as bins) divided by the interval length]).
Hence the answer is 0.05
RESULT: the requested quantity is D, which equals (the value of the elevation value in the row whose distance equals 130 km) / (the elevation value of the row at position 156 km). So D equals 1.01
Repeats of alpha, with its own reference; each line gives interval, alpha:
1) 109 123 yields 118.5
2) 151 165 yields 157.9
